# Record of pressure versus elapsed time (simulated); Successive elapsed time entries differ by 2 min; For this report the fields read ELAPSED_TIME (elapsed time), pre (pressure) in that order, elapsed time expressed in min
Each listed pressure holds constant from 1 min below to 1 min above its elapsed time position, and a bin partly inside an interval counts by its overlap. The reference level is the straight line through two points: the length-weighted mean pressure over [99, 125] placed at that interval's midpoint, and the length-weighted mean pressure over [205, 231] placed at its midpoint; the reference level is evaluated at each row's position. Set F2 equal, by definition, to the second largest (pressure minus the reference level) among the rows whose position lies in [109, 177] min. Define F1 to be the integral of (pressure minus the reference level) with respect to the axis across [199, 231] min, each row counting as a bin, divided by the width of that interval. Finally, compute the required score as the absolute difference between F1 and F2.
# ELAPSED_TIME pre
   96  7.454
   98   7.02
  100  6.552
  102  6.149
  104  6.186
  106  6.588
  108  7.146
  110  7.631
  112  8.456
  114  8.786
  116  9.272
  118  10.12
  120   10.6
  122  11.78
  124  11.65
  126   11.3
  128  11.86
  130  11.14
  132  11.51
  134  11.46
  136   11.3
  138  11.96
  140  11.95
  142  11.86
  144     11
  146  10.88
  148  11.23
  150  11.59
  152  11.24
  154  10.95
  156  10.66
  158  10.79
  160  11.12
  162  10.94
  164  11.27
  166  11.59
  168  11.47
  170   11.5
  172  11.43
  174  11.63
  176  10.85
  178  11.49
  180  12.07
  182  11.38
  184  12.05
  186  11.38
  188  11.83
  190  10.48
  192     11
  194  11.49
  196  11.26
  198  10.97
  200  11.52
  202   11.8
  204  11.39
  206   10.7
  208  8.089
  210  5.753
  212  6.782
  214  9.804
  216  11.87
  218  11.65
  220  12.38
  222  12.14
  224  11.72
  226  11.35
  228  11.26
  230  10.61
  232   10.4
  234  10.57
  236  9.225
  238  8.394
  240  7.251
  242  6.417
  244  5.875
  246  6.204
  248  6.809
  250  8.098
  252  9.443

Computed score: 2.8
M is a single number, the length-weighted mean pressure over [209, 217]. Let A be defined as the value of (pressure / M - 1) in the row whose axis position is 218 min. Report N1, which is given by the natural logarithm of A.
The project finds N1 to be -1.02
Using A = 0.362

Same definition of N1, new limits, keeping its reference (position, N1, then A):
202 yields -0.97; 0.380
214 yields -1.92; 0.146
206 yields -1.38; 0.251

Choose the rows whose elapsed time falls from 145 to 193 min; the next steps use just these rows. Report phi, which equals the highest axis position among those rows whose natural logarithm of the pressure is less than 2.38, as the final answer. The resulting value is 190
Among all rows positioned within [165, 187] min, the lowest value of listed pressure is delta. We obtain 10.85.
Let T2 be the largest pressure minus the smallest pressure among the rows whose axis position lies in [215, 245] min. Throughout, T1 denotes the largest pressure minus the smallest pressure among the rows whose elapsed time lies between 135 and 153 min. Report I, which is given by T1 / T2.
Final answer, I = 0.2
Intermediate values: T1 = 1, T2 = 6.5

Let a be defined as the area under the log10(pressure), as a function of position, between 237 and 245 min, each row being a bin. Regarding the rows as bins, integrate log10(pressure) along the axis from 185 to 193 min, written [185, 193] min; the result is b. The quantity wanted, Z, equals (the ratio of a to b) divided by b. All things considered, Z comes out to 0.096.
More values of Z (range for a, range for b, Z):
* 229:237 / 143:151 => 0.115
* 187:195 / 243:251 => 0.192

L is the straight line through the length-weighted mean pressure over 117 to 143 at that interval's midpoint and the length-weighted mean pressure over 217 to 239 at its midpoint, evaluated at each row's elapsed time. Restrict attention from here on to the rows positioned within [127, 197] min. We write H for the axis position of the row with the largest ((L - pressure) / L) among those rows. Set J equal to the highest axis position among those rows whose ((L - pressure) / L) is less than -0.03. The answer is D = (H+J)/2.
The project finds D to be 192 min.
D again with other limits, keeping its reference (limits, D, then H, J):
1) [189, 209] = 206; 208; 204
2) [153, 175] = 165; 156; 174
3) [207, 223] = 216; 210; 222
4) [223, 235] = 230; 232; 228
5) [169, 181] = 178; 176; 180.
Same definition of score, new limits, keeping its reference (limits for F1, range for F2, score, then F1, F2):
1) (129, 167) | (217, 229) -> 0.4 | 2.1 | 1.8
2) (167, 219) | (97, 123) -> 1.0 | 0.9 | 1.9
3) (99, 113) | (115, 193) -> 4.5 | -1.5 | 3.1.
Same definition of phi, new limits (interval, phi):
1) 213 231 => 230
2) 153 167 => 158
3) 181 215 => 214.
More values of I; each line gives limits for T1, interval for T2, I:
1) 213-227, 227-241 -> 0.6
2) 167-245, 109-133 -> 1.6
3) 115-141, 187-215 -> 0.4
